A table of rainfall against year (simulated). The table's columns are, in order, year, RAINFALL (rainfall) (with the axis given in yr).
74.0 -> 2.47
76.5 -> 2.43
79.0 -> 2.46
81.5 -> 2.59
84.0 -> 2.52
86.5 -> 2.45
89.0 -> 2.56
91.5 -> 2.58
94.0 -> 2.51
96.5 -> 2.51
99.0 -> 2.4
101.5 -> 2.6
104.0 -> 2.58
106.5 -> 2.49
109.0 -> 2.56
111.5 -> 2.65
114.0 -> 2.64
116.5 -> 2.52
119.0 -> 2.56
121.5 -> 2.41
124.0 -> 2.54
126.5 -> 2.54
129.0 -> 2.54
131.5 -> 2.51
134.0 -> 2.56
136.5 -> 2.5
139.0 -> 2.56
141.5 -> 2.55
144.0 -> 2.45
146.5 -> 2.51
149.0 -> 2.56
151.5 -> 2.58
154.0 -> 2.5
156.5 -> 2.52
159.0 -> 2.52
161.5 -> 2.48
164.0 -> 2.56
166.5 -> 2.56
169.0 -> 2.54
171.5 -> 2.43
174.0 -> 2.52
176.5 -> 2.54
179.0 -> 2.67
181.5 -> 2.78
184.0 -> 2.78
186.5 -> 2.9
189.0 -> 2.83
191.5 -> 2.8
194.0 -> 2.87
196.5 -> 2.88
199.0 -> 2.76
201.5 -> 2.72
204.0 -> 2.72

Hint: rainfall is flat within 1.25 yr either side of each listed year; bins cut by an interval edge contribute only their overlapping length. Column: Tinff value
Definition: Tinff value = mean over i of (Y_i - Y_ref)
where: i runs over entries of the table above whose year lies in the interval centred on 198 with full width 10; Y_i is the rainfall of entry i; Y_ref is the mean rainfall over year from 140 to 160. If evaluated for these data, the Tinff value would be 0.28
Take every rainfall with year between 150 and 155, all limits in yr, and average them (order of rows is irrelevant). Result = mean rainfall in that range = 2.54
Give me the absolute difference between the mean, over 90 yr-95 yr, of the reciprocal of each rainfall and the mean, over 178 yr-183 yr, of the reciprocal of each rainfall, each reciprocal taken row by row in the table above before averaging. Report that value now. 0.026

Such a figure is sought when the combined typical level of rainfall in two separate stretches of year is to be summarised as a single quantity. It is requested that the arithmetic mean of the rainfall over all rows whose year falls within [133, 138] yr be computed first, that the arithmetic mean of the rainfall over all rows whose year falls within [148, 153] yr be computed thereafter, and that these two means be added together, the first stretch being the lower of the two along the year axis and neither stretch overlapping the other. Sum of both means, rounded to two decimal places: 5.10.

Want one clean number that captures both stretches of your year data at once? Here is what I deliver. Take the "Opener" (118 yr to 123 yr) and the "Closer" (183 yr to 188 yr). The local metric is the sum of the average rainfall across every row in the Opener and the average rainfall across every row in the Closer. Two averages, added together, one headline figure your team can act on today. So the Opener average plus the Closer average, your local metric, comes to 5.33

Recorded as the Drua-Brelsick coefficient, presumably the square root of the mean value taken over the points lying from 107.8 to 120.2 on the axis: 1.61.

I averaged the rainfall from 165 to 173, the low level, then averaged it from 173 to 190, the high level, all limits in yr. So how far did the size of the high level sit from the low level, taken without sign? 0.21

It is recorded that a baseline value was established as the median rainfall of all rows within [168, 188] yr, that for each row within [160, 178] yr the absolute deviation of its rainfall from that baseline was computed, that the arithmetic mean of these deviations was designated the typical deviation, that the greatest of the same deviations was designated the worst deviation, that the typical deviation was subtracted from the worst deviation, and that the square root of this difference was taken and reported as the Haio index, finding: 0.298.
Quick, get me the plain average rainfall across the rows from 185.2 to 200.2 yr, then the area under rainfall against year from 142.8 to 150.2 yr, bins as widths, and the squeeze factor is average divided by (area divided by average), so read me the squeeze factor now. 0.43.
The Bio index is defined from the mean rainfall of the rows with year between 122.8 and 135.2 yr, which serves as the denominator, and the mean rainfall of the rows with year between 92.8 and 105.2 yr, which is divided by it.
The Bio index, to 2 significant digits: 0.99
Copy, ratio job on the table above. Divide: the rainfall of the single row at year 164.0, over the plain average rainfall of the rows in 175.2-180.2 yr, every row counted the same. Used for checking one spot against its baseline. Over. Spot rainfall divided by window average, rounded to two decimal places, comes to 0.98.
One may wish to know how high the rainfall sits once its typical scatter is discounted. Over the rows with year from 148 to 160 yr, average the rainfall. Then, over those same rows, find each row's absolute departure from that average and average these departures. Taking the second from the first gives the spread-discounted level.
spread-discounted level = 2.51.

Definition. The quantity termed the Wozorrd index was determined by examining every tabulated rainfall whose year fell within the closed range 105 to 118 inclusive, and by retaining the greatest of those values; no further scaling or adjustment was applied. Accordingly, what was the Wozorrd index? 2.65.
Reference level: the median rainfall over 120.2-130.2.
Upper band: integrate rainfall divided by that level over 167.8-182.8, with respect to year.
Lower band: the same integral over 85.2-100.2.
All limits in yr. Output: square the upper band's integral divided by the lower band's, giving 1.06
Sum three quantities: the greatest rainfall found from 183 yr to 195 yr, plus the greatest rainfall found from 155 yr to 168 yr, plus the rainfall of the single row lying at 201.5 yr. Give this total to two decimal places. 8.18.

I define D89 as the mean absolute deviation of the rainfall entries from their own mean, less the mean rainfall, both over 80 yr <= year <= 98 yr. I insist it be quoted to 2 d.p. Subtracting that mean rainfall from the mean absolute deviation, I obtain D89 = -2.49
